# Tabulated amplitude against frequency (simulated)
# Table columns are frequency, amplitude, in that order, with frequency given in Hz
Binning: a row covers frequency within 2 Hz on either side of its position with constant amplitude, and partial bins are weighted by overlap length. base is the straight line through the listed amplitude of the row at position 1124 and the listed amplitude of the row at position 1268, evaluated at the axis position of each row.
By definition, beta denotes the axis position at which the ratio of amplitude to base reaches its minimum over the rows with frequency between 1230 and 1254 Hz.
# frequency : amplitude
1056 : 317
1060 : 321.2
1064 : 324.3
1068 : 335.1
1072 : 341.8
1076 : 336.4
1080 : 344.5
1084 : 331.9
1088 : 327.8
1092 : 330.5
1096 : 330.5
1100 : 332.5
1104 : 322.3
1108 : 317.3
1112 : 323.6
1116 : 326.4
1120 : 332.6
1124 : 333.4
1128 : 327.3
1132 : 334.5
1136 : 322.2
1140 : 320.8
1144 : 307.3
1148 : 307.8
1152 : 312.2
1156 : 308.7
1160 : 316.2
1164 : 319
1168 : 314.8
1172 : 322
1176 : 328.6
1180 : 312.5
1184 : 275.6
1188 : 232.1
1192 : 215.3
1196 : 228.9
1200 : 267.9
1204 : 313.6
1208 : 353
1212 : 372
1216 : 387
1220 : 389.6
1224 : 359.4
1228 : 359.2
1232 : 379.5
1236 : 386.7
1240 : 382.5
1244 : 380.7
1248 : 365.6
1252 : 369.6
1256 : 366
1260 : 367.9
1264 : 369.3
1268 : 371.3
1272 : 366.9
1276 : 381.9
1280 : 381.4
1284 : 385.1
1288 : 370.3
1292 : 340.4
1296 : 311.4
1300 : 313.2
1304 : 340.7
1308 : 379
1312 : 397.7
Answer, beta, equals 1248 Hz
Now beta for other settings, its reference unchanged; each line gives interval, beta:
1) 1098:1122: 1108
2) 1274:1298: 1296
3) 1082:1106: 1104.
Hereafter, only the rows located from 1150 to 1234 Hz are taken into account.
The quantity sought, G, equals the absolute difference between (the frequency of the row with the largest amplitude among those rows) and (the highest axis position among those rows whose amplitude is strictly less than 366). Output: 8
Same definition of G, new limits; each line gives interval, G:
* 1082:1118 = 16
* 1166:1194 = 16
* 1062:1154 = 72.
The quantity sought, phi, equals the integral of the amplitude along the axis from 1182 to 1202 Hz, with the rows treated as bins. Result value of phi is 4879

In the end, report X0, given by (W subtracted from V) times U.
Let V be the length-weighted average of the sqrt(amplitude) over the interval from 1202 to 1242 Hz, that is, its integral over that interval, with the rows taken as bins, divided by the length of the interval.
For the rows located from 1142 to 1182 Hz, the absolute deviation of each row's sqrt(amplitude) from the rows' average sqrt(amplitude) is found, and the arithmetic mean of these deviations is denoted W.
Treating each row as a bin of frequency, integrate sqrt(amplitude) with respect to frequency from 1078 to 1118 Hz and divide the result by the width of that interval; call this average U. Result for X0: 345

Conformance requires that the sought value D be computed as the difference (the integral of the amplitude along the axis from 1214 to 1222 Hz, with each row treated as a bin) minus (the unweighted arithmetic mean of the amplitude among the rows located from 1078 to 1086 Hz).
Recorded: 2768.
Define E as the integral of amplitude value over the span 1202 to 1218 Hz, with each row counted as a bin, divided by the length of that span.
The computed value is 356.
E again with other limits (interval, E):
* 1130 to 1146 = 321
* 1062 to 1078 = 334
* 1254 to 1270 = 369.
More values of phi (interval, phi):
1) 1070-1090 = 6730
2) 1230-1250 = 7580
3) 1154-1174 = 6323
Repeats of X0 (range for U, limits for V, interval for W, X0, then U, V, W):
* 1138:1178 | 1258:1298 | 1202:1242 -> 331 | 17.8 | 19.1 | 0.46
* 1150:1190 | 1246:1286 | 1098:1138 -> 334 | 17.4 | 19.3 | 0.13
